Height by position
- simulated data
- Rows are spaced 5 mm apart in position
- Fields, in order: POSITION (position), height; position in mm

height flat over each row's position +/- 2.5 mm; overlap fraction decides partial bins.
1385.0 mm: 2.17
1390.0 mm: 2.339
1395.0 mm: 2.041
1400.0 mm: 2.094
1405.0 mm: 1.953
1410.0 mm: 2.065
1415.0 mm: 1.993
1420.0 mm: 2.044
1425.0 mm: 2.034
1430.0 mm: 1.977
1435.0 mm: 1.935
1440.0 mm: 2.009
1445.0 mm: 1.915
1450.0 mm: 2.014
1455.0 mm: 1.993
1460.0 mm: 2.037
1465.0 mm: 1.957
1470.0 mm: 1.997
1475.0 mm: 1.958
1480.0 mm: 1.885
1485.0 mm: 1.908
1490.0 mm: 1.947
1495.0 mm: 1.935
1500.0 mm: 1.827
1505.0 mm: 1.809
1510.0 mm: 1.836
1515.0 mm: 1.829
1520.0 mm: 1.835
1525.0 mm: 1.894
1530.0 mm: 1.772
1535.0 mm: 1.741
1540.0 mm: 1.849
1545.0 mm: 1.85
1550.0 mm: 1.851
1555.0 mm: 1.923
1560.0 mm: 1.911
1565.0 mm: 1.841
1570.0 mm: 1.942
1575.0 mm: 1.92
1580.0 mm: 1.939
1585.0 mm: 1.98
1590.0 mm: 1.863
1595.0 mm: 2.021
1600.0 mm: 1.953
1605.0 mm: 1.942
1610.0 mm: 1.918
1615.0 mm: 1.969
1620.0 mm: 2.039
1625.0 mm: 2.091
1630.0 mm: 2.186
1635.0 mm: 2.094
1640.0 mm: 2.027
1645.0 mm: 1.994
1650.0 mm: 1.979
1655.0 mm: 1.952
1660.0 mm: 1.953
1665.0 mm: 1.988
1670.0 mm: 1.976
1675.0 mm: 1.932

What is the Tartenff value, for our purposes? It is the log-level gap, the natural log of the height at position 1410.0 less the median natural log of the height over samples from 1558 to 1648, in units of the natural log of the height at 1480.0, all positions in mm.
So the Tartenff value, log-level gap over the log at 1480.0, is 0.082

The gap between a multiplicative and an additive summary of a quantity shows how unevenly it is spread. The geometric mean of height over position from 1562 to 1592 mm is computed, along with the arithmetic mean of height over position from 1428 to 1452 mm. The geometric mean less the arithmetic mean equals -0.06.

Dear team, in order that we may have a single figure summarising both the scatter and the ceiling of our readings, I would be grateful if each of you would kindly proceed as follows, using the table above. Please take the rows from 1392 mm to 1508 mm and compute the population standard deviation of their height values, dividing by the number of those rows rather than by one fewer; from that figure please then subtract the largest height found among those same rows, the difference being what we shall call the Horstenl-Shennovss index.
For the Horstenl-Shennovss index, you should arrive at -2.02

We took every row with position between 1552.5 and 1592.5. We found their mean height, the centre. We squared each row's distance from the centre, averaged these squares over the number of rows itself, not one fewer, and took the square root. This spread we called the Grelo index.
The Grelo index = 0.042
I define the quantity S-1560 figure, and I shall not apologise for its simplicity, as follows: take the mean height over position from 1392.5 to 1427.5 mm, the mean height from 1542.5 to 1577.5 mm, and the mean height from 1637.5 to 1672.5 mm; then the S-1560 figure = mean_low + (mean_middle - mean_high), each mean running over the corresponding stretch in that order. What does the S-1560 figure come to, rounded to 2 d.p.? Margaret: 1.94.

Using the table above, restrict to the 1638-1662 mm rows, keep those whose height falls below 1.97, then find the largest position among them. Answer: 1660.0 mm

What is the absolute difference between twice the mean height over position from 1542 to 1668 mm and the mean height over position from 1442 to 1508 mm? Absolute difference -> 1.99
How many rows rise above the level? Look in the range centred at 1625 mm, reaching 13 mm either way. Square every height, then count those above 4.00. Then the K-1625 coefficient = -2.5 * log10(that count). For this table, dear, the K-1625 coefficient -1.5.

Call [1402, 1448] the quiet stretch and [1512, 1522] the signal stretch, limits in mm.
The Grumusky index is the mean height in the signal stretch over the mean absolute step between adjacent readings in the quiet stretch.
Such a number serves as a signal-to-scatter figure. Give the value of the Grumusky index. 29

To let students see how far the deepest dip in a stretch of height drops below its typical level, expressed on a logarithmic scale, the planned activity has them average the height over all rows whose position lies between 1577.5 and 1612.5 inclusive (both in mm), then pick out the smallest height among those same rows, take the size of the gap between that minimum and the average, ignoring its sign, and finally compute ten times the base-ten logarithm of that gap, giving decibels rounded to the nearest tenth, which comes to -10.9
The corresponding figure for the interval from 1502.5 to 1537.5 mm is -11.2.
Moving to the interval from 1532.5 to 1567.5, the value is -9.5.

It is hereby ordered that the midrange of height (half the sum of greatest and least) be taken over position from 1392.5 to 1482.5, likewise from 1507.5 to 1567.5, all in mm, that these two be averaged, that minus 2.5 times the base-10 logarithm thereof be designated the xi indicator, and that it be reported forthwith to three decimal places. -0.703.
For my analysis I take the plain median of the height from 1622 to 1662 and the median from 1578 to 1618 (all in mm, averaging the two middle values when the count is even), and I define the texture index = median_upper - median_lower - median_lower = -1.9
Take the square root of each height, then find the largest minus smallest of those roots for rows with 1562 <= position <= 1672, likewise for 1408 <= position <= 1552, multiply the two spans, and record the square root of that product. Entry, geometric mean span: 0.120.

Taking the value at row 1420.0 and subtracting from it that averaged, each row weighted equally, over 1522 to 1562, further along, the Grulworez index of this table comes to 0.20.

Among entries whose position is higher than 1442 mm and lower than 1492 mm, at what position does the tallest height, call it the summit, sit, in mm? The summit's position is 1460.0 mm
